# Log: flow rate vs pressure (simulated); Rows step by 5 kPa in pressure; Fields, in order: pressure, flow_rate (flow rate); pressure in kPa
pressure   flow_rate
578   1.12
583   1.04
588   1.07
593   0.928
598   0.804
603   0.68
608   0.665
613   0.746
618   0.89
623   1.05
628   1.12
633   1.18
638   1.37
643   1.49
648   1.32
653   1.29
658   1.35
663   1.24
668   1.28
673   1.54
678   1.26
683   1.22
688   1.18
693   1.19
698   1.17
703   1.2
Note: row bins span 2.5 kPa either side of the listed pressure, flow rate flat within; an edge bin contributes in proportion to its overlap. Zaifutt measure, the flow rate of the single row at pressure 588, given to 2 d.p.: 1.07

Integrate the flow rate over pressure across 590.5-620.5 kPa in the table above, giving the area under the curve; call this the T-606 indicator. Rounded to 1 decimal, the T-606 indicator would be 23.6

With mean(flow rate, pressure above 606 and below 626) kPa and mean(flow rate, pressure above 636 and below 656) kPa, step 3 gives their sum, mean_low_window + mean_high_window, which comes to 2.2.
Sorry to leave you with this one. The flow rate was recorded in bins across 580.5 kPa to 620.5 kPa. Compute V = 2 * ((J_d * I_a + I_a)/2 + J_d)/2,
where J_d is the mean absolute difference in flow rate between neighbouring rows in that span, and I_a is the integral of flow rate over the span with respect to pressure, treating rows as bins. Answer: 19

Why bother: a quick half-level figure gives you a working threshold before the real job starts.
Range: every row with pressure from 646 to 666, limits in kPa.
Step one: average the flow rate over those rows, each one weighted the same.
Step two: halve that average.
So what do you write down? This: 0.65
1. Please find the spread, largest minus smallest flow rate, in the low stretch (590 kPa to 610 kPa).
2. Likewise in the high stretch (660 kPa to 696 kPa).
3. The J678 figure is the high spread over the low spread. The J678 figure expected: 1.4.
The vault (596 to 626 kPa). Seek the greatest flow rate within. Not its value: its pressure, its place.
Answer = 623 kPa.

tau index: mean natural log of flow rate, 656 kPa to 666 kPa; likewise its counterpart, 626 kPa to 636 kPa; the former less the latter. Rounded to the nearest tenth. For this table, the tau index 0.1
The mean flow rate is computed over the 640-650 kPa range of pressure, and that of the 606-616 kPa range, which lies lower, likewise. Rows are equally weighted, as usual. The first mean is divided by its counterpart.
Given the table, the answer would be 2.0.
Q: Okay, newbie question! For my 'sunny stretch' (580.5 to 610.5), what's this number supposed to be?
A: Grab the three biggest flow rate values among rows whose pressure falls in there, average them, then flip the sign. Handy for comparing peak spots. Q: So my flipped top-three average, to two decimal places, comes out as -1.01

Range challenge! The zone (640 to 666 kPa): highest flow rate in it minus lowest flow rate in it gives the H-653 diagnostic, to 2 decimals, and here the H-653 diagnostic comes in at 0.25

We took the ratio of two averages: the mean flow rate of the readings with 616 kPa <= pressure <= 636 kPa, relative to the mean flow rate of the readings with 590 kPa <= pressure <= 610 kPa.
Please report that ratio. 1.38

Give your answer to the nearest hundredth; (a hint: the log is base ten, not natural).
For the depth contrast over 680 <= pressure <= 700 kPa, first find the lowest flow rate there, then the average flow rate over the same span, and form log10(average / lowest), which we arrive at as 0.01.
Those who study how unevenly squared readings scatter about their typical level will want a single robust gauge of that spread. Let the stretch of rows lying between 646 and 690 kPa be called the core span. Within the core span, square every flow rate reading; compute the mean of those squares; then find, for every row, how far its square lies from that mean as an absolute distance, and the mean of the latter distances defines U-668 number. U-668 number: 0.190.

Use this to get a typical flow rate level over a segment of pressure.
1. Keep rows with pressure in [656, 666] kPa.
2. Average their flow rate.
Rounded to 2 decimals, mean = 1.29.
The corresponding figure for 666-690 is 1.30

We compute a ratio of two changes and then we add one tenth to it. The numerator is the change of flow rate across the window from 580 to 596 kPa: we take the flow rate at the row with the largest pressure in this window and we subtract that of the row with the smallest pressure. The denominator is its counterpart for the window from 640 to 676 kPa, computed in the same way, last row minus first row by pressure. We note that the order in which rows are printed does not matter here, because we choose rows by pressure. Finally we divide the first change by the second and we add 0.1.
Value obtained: -2.1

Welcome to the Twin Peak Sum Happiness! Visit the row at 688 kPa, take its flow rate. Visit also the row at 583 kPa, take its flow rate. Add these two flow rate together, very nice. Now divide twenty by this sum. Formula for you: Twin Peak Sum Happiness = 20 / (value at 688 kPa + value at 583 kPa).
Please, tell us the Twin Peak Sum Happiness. 9.0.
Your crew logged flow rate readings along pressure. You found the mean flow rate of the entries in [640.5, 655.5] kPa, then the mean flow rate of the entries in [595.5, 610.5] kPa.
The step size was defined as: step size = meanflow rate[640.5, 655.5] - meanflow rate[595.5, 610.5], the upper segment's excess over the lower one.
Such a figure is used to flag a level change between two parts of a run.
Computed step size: 0.65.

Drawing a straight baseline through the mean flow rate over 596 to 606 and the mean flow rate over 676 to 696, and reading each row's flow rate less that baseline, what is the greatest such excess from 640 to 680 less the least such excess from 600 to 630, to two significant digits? 0.63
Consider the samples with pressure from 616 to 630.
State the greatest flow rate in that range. 1.12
